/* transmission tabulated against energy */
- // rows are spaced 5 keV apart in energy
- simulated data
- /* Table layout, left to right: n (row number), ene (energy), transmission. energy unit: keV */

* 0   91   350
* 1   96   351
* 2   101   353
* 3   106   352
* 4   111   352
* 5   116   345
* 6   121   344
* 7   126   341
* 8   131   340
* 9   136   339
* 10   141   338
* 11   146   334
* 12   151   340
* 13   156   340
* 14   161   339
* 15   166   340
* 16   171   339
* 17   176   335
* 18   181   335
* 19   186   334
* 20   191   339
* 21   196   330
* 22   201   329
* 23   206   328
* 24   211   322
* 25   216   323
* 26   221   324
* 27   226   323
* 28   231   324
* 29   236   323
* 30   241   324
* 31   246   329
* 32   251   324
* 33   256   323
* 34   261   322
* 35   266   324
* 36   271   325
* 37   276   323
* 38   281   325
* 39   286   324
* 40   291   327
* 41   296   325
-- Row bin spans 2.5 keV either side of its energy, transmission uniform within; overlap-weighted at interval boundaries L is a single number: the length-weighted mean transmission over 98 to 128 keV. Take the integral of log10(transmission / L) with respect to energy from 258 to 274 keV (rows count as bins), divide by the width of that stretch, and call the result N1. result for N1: -0.032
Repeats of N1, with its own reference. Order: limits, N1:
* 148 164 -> -0.011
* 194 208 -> -0.024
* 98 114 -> 0.005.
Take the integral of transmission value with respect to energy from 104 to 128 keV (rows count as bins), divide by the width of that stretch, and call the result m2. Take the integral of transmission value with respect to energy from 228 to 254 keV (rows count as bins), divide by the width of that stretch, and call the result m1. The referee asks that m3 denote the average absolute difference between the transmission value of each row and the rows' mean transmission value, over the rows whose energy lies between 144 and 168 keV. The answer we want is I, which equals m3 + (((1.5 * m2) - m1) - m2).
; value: -149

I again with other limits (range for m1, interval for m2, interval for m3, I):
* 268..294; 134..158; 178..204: -153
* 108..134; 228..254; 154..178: -181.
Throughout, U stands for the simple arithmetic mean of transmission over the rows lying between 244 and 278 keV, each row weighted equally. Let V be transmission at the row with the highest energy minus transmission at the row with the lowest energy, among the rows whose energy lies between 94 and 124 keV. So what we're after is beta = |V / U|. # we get 0.022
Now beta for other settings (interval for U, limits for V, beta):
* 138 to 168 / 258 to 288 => 0.006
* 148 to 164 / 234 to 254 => 0.003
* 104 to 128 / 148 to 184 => 0.014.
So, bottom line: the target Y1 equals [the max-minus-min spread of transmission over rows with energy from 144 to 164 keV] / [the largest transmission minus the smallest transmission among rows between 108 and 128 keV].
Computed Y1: 0.5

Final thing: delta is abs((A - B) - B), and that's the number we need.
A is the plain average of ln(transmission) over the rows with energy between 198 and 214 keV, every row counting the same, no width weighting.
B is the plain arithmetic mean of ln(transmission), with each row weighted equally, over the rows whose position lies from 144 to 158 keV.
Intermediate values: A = 5.79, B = 5.82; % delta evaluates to 5.86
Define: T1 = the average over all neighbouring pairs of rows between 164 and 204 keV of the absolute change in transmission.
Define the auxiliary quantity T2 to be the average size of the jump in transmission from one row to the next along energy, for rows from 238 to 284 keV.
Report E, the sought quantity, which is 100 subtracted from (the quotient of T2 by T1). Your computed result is -99.2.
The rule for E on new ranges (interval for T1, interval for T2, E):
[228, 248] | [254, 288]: -99.4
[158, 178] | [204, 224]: -98.7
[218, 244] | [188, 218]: -96.4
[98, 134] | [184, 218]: -98.2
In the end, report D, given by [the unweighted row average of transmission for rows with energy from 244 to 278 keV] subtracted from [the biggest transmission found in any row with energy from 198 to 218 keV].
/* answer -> 5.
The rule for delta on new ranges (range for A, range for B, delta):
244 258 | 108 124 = 5.91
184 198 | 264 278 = 5.75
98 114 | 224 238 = 5.69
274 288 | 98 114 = 5.95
